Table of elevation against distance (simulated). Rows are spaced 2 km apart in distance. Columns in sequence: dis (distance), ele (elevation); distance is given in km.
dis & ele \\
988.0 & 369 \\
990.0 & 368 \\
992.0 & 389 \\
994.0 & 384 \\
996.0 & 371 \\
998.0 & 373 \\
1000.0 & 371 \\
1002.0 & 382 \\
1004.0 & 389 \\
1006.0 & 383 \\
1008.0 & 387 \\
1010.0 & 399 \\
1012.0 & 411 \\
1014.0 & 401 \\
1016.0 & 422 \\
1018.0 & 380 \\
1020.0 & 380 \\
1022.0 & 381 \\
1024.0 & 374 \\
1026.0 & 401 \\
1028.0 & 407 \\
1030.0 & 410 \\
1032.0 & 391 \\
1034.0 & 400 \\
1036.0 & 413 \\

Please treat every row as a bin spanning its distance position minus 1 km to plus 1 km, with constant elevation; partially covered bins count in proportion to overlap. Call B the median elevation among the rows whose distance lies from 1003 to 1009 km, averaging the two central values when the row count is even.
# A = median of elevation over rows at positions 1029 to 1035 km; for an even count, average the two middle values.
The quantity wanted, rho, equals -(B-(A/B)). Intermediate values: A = 400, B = 387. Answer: -386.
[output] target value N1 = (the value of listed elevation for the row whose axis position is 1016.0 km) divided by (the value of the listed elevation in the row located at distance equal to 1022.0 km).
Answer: 1.11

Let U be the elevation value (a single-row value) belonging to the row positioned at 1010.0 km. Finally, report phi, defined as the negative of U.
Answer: -399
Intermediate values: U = 399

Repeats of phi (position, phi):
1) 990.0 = -368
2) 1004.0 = -389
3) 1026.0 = -401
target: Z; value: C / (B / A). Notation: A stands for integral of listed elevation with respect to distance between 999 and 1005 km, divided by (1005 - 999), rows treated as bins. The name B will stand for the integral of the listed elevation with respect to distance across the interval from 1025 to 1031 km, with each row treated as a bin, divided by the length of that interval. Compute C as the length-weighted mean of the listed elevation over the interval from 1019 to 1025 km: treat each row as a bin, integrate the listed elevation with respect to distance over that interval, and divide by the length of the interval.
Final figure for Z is 355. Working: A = 381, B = 406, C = 378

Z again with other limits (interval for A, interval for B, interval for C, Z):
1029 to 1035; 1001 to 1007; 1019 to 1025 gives 394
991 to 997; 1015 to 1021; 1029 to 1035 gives 387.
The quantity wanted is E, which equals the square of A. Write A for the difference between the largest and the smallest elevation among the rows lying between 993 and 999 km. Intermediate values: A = 13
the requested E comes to 169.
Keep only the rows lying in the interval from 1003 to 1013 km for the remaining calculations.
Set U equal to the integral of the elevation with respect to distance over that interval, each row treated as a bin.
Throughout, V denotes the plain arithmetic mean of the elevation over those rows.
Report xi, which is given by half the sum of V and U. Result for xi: 2166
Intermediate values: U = 3938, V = 394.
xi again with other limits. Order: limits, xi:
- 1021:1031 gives 2170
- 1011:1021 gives 2193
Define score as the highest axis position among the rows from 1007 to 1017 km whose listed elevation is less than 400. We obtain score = 1010.0 km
